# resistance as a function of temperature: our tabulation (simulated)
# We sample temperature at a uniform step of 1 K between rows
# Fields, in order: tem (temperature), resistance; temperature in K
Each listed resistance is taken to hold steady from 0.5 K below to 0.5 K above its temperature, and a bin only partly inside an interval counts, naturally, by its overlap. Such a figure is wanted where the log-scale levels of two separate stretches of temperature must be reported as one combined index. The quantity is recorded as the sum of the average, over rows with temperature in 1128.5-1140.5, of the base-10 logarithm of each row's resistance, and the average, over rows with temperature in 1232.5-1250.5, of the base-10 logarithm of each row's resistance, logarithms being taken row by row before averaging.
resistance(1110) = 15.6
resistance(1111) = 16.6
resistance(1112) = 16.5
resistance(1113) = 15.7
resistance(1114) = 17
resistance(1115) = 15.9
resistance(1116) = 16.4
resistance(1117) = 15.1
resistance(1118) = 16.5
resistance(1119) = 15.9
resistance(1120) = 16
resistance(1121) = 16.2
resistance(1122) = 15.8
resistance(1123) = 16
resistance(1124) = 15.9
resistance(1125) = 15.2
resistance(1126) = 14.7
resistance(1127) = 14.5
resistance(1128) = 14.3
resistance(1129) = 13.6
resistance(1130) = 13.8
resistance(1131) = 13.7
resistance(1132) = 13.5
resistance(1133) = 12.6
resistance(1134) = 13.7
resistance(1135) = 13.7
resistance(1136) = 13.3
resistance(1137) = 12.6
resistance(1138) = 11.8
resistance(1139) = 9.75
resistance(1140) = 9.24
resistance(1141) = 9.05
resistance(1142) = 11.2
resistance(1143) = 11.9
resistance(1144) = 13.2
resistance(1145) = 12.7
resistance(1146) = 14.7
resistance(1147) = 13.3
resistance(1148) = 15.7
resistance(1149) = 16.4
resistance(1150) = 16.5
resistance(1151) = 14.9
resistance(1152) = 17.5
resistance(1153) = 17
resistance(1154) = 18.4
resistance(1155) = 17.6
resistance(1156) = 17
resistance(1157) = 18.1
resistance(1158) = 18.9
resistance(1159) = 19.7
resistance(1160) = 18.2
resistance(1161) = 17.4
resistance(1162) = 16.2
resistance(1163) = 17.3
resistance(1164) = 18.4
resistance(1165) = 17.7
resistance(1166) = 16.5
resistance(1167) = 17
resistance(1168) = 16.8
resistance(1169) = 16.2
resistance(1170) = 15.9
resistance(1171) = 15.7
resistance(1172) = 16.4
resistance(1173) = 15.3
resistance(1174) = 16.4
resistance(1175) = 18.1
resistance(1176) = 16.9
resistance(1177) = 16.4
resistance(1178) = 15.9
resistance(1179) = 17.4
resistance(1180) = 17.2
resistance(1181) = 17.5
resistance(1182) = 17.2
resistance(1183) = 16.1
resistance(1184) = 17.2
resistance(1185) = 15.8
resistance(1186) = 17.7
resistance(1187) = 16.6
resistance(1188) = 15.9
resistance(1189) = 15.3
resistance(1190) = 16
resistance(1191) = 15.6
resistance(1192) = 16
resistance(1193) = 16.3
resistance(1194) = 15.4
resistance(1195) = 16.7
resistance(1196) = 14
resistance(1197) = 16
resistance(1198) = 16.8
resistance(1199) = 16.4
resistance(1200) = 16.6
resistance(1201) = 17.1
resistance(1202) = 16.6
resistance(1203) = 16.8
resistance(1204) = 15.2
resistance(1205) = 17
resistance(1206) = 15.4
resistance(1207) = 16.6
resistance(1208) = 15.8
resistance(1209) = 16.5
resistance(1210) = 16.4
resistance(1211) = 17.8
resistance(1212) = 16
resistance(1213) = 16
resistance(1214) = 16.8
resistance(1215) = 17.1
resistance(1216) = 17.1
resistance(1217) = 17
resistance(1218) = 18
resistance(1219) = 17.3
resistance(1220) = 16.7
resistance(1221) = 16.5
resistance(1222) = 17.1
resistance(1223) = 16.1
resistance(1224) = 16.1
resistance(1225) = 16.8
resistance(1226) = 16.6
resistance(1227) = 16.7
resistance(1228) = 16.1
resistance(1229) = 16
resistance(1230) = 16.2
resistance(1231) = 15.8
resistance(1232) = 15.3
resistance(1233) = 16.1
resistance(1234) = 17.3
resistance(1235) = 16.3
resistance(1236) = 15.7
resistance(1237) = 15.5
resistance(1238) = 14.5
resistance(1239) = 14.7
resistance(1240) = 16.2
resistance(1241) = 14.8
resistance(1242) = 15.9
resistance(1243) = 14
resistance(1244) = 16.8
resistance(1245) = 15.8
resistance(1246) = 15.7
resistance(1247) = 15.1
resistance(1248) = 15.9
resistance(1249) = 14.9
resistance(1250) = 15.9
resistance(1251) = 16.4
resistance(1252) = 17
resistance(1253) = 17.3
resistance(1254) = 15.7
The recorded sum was 2.29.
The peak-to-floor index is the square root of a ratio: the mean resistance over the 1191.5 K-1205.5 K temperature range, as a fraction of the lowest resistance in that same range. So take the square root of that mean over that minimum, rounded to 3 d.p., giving 1.076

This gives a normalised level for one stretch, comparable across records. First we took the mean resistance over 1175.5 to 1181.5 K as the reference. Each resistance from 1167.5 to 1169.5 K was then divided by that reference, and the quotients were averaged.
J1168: 0.98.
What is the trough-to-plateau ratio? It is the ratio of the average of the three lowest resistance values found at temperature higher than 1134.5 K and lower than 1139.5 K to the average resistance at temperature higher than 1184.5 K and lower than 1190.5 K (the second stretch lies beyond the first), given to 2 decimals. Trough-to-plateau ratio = 0.70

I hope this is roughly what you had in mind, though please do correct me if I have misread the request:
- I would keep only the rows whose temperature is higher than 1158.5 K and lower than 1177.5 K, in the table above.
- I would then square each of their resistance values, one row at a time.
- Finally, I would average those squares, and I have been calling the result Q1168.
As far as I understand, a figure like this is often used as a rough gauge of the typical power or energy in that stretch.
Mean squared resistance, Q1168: 289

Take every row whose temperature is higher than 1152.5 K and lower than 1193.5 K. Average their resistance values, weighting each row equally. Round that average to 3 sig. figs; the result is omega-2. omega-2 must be 16.9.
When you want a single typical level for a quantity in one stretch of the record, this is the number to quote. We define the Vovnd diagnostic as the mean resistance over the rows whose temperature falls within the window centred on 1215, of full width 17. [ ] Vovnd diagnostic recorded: 16.8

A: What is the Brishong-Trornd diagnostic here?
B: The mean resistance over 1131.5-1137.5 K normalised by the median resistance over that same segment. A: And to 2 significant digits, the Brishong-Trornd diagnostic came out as 0.99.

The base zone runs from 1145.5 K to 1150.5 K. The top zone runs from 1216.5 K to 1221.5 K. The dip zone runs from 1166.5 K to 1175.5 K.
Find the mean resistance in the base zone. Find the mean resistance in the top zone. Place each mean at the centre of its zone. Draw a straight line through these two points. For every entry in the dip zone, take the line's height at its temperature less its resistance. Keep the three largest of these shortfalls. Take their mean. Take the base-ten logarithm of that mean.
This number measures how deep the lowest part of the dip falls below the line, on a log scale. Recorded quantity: -0.6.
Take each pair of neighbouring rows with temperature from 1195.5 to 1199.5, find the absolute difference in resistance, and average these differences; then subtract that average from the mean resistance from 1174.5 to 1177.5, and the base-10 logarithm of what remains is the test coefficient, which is 1.21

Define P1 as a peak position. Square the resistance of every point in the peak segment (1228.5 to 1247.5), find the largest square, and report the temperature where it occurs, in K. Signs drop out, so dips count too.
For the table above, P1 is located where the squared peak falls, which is 1234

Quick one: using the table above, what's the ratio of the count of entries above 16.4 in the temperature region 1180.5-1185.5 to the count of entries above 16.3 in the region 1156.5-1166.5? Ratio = 0.3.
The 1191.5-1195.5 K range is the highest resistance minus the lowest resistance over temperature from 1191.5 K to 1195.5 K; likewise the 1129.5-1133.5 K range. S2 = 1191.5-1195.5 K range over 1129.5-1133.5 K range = 1.1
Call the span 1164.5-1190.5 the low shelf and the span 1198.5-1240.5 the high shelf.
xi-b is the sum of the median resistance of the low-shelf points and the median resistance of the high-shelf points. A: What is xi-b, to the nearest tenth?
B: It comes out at 32.9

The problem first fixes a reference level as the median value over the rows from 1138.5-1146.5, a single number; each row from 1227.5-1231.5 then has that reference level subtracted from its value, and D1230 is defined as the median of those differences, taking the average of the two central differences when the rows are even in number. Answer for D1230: 4.5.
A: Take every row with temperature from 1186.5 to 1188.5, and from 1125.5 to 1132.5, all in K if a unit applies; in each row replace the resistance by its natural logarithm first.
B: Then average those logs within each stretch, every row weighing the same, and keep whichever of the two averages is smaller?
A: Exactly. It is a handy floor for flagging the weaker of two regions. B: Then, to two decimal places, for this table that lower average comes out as 2.64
